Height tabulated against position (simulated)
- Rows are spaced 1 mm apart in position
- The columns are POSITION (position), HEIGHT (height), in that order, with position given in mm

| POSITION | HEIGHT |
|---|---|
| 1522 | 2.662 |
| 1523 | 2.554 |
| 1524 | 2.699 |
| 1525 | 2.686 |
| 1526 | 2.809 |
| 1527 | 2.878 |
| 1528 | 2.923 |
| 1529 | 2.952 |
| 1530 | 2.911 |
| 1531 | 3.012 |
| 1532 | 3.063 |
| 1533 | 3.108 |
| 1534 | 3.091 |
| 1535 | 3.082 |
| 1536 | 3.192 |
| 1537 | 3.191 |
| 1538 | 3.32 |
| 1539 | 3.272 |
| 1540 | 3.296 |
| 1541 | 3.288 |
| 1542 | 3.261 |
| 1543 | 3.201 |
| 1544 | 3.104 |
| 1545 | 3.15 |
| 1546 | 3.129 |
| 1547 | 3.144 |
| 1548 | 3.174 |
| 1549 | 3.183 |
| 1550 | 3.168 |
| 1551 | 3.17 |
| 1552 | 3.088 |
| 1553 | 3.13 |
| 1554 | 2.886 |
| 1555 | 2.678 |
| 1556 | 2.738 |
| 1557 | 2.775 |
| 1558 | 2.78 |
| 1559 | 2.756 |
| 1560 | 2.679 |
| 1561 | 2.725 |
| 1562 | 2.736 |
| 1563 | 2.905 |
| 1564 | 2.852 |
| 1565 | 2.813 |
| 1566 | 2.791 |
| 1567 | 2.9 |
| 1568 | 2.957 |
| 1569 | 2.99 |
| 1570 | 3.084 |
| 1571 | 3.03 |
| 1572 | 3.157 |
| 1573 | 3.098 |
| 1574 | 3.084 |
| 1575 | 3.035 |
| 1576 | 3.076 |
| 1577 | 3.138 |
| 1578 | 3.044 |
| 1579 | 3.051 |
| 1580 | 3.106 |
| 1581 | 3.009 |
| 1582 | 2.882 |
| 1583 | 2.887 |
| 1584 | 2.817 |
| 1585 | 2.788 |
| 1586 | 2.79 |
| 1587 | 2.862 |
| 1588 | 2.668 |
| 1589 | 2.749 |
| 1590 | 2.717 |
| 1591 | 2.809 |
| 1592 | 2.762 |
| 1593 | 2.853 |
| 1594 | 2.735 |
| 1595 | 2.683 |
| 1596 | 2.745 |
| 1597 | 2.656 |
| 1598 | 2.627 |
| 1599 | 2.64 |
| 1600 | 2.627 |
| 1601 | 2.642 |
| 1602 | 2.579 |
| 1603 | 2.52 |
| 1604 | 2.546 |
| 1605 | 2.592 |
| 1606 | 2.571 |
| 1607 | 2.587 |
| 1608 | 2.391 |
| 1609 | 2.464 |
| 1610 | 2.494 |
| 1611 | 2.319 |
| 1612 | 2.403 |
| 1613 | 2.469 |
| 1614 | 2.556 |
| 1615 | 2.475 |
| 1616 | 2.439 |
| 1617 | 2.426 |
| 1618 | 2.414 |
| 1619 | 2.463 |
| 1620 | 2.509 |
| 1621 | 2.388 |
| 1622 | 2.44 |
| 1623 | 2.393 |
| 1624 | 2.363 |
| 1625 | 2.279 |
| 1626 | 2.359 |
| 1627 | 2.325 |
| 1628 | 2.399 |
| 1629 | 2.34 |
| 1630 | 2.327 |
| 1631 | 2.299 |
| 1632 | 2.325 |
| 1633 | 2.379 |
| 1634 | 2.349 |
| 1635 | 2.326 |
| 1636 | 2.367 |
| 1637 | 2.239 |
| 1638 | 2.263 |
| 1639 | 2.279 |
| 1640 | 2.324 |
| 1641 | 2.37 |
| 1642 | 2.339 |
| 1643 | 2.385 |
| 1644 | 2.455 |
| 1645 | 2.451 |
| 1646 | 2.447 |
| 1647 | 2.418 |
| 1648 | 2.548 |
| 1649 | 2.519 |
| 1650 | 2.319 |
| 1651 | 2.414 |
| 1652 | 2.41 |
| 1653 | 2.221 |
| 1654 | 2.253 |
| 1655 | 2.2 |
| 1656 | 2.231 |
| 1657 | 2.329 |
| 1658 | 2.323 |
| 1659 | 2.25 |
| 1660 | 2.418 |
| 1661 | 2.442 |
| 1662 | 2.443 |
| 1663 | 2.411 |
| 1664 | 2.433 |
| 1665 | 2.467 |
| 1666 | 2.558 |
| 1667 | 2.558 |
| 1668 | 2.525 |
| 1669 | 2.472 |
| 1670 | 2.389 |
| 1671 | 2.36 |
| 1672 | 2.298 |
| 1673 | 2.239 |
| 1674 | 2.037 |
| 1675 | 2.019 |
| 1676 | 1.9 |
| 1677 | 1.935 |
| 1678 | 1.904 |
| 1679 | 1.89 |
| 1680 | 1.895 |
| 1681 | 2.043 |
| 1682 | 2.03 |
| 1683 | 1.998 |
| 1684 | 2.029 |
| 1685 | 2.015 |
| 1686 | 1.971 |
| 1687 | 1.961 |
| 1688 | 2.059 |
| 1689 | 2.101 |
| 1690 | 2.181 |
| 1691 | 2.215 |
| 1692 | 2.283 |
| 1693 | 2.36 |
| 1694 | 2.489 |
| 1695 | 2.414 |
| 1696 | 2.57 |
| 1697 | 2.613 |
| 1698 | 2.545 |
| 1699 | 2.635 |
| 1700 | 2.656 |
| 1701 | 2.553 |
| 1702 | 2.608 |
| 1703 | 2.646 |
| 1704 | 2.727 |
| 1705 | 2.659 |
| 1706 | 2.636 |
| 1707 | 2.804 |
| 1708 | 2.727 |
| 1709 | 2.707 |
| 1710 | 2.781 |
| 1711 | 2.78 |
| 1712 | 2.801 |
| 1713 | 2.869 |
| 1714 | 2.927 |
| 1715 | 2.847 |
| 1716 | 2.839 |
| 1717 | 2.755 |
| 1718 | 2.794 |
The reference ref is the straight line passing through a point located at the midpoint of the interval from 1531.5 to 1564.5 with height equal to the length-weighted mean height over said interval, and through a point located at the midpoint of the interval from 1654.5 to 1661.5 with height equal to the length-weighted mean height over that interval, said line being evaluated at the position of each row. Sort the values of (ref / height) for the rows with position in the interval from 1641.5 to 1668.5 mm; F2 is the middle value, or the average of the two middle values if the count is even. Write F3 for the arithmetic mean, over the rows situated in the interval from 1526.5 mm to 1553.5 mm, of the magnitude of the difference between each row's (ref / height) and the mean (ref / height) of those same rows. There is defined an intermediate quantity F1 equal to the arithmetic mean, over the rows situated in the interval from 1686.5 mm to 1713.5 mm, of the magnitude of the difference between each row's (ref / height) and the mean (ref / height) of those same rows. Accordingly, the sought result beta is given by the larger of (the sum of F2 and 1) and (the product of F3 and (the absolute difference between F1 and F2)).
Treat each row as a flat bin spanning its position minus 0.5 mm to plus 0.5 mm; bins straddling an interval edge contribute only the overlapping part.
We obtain 1.98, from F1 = 0.088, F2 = 0.98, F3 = 0.041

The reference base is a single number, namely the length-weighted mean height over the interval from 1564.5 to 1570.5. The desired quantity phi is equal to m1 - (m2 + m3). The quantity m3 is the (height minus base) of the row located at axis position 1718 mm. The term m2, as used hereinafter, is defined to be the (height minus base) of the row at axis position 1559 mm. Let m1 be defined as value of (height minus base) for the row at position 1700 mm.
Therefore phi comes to 0.0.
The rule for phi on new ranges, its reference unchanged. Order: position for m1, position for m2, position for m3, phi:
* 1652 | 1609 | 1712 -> 0.1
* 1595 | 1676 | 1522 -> 1.0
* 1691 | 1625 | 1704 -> 0.1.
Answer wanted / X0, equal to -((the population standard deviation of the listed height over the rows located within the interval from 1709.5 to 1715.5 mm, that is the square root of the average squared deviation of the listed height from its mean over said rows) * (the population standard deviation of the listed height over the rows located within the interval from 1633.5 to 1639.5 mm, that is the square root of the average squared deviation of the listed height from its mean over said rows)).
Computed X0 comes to -0.0025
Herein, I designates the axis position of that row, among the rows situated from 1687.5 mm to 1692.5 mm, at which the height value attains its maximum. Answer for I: 1692 mm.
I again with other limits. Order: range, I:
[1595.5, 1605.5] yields 1596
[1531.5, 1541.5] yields 1538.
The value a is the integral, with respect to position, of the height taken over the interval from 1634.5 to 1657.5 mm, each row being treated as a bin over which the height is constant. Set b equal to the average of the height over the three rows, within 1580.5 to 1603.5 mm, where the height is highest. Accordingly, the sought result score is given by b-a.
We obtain -51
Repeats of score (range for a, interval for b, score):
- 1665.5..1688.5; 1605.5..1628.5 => -47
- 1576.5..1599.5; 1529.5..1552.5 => -62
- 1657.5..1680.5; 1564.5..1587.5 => -49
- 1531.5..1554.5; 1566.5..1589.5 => -70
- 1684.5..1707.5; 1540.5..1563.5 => -52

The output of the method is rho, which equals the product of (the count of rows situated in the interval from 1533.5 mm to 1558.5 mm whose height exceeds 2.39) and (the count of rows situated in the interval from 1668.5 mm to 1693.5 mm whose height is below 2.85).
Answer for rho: 625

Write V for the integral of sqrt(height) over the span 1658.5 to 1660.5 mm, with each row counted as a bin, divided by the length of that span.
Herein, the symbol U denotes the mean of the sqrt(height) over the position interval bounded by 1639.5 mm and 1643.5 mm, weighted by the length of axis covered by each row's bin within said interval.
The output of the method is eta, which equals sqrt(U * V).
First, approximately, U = 1.53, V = 1.53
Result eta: 1.531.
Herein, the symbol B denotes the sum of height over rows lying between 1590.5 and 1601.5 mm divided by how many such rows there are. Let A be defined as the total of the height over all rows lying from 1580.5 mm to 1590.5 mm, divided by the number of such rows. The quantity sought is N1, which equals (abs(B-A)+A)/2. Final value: 1.46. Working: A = 2.82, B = 2.7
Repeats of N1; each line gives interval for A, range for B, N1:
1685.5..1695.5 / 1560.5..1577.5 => 1.48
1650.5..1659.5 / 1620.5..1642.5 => 1.17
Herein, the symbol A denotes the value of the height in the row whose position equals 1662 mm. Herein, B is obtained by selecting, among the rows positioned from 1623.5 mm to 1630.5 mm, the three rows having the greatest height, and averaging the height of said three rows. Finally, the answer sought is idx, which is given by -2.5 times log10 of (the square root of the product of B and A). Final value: -0.95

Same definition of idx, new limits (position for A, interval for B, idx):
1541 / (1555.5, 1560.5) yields -1.20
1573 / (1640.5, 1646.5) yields -1.10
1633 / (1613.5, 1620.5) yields -0.97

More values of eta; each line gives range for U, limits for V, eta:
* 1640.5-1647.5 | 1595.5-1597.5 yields 1.597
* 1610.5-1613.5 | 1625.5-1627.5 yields 1.539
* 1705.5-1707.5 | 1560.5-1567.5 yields 1.664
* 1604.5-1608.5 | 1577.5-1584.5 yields 1.656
